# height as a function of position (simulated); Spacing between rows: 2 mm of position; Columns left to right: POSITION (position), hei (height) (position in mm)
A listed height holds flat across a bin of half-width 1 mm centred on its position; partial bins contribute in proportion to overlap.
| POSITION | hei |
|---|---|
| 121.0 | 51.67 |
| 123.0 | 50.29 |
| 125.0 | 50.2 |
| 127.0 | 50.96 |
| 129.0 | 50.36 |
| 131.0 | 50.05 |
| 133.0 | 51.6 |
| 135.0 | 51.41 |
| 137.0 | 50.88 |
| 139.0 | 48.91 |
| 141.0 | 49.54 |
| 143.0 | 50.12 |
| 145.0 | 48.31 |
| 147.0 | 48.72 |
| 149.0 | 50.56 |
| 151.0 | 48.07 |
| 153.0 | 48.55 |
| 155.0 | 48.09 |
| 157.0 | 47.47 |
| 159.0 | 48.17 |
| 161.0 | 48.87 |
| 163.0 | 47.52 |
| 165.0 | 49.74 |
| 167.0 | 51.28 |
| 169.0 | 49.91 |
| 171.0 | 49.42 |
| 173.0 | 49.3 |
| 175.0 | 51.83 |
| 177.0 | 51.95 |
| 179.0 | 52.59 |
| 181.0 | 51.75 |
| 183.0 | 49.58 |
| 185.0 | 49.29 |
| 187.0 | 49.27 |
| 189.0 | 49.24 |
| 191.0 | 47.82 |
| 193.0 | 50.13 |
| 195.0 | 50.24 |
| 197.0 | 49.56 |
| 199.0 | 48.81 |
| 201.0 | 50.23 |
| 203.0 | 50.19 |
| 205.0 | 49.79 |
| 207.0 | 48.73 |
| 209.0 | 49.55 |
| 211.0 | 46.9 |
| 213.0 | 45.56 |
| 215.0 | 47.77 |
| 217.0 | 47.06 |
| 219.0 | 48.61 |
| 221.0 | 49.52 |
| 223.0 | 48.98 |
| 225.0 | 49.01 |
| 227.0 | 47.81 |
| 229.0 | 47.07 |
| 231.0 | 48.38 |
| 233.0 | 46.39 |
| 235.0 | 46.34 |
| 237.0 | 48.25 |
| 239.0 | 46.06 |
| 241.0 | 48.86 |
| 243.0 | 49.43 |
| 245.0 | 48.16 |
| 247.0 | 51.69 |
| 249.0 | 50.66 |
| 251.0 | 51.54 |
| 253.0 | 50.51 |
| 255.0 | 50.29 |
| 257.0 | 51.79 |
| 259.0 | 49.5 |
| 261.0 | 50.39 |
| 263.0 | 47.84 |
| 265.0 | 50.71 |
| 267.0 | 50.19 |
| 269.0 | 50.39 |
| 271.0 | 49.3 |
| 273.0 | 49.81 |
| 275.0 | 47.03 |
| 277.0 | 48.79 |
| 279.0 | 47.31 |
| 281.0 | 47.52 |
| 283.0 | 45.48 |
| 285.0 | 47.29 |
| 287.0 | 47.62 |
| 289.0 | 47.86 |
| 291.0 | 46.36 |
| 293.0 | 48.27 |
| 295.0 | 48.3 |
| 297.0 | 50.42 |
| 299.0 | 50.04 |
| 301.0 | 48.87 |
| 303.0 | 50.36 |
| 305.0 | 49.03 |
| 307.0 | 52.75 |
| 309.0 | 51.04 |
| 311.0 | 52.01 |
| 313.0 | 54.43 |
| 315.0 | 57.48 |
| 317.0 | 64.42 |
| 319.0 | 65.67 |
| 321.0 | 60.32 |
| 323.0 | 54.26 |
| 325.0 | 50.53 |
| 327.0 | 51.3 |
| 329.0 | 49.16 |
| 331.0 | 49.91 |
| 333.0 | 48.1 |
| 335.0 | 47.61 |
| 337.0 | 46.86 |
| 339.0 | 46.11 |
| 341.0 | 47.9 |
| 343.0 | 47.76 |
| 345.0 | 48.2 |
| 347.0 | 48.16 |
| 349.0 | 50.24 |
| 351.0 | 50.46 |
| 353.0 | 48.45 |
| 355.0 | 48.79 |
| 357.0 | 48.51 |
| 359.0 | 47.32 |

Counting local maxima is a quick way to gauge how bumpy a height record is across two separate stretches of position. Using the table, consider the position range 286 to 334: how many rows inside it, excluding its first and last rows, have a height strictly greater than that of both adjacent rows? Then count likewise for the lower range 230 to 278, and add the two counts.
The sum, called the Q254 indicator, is 16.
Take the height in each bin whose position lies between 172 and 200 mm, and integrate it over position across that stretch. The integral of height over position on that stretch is 1403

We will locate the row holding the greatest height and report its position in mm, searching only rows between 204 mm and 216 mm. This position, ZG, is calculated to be 205.0 mm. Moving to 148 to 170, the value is 167.0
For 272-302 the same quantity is 297.0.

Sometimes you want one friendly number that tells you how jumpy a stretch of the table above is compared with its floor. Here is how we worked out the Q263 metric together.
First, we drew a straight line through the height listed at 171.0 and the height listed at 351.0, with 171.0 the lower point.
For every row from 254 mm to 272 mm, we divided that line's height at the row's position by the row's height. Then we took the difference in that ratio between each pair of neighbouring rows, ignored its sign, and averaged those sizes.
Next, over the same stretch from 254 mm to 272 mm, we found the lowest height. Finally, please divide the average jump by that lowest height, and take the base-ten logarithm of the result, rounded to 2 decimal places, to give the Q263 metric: -3.20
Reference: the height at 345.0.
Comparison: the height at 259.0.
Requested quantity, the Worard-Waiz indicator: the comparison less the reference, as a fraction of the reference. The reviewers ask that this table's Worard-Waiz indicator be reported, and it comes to 0.03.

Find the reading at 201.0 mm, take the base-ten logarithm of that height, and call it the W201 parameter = 1.70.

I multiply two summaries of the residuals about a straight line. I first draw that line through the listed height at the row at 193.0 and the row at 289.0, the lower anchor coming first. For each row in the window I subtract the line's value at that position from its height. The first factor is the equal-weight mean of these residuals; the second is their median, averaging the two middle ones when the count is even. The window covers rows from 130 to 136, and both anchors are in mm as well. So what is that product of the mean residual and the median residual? 0.0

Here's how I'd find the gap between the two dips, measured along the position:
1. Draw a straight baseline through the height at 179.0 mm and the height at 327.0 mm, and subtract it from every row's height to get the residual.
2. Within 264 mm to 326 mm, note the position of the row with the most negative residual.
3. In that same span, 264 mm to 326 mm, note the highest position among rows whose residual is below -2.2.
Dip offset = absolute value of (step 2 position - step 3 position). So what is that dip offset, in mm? 22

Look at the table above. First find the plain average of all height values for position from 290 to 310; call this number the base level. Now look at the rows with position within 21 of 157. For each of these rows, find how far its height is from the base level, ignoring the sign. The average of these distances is 1.10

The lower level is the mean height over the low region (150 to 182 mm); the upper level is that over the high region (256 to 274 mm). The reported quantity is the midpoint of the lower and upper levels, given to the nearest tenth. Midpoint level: 49.8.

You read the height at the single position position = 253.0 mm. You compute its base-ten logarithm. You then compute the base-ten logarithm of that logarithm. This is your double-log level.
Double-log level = 0.231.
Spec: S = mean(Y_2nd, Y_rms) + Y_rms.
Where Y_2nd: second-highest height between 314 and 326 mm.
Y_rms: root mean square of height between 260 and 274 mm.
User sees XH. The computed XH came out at 107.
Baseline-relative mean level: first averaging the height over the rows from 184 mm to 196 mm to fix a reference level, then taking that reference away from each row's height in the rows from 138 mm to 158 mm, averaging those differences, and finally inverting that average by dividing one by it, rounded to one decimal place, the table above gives -2.0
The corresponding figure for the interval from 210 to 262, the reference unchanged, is -1.6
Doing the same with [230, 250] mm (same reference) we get -1.1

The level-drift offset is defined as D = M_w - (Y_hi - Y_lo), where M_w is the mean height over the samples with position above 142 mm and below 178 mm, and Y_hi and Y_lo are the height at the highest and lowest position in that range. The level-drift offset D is 47.5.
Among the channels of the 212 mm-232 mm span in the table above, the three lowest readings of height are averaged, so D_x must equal 46.6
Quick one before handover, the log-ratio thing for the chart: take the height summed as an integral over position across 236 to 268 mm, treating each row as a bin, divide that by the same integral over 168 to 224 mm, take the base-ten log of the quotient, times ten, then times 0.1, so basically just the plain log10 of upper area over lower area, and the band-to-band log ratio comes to -0.24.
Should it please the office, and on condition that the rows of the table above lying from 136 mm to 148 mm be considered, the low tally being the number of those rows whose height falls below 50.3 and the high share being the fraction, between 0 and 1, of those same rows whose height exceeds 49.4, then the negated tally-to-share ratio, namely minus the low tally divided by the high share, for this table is -10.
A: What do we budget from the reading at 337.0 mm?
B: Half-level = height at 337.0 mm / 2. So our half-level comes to 23.4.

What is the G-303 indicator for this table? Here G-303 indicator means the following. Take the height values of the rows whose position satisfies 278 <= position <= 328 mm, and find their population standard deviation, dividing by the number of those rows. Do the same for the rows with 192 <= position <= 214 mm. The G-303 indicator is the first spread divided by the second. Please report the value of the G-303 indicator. 3.6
